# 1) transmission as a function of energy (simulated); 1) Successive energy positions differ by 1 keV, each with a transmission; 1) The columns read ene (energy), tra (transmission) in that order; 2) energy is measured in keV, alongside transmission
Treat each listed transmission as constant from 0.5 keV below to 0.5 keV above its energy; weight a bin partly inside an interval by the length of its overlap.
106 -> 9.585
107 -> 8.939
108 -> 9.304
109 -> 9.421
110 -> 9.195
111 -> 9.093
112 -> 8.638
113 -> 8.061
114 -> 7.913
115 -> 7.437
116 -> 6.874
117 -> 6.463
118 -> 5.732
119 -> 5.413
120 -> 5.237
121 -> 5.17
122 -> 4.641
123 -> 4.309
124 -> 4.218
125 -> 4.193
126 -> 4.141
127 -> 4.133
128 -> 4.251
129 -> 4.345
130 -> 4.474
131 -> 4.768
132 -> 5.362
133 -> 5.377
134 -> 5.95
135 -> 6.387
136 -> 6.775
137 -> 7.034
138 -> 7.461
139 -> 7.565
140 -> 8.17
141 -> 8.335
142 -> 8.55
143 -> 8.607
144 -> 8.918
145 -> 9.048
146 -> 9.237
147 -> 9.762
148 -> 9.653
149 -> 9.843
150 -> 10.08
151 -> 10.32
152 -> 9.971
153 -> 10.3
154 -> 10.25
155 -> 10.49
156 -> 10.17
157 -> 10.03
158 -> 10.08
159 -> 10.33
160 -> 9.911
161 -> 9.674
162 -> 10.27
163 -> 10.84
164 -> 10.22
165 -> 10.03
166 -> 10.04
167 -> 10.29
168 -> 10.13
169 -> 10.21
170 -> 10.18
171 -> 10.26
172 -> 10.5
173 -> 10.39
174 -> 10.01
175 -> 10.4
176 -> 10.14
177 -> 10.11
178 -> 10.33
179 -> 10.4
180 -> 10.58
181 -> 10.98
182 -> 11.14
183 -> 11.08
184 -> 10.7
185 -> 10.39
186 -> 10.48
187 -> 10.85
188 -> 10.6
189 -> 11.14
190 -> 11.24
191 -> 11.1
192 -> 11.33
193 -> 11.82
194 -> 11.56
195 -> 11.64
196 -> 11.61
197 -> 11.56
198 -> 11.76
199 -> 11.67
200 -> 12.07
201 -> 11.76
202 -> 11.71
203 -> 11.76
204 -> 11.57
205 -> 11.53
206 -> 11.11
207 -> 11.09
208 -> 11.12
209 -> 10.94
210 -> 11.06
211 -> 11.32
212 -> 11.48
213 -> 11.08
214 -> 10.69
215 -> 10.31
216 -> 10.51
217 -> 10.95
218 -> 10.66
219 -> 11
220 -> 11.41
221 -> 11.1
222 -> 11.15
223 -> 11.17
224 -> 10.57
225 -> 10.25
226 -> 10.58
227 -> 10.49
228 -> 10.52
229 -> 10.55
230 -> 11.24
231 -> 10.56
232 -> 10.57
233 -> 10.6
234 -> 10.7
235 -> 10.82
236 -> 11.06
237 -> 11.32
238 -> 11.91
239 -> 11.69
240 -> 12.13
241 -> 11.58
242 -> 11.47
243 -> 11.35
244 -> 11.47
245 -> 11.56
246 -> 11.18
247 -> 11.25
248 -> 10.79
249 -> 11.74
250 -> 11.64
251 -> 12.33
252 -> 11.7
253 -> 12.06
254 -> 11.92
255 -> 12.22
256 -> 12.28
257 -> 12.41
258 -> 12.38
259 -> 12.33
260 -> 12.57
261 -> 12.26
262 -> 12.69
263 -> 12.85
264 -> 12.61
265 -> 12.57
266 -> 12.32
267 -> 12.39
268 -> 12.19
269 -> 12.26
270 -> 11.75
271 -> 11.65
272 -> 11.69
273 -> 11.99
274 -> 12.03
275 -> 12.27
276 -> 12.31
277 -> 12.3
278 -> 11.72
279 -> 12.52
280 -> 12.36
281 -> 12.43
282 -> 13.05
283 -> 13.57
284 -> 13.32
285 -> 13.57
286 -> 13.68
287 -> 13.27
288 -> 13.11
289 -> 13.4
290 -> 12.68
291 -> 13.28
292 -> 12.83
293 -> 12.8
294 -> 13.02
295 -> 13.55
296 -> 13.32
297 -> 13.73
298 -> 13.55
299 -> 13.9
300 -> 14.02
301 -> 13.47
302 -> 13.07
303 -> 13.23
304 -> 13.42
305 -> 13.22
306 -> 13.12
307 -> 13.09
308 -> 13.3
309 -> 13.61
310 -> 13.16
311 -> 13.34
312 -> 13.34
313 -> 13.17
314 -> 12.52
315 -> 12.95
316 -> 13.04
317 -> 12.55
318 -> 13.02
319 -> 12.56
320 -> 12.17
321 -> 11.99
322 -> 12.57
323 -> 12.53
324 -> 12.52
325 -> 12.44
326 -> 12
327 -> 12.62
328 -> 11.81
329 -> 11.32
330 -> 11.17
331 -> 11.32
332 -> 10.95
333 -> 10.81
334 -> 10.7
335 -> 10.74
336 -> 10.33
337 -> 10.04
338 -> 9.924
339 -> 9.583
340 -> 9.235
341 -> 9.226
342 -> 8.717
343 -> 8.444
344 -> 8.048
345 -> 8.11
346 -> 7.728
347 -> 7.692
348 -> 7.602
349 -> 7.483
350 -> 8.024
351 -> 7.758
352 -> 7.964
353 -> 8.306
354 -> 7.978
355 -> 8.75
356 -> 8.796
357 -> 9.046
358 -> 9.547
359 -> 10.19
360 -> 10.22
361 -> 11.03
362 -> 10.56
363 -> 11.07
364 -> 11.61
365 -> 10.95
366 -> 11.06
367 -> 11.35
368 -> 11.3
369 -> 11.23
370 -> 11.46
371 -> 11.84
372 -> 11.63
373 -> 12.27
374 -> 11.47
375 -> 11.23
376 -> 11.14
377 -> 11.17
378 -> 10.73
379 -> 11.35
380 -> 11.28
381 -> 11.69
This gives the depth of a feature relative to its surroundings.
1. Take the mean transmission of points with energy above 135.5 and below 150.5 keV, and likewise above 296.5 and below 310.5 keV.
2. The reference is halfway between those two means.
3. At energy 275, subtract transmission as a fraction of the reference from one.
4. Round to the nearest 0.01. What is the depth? -0.11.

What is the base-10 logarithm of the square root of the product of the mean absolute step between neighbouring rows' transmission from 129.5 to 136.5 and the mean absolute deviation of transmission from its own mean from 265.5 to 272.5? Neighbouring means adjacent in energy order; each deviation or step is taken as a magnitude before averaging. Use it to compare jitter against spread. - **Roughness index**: -0.48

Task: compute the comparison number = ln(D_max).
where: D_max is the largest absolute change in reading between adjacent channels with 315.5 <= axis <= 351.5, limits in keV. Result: -0.21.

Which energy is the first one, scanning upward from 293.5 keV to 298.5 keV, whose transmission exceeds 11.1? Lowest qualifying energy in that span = 294 keV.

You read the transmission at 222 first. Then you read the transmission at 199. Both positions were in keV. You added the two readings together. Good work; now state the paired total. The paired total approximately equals 22.8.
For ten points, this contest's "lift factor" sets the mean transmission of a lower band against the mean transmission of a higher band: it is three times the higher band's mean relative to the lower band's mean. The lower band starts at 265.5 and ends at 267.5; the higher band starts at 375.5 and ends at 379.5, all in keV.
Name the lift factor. 2.7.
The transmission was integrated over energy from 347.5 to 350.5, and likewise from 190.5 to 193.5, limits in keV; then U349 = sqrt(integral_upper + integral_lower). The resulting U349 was 7.6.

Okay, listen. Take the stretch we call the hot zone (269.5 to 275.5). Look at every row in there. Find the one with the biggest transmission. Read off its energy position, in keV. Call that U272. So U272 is 275 keV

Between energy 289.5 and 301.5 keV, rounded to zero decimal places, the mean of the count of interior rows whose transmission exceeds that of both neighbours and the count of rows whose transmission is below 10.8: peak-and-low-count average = 2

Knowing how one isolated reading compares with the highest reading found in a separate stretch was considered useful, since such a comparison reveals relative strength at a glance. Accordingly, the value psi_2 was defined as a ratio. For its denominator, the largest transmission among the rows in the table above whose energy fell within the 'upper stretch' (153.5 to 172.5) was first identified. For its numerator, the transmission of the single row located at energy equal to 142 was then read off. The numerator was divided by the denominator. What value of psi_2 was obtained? 0.79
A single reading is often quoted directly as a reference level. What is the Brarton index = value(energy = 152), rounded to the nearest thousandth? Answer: 9.971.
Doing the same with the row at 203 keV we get 11.760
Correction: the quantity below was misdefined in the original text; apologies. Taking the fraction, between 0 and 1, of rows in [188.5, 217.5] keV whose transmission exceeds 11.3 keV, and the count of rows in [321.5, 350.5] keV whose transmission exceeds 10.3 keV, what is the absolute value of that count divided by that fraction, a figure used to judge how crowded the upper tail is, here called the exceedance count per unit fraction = 27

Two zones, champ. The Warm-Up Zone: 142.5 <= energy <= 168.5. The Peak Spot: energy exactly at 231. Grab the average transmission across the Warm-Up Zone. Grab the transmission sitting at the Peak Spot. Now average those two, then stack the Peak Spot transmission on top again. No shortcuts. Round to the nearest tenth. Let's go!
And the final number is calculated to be 20.8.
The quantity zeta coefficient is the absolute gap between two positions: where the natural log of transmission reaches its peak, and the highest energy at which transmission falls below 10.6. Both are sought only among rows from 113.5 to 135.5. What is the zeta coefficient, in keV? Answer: 21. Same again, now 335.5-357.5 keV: 21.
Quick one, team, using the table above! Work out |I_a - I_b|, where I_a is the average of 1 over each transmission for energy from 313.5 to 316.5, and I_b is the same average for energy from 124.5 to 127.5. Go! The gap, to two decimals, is 0.16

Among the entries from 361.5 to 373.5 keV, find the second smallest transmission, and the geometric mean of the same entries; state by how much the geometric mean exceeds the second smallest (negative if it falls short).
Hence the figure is 0.4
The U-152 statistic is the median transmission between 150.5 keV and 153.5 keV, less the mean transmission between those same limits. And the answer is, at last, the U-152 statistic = 0.10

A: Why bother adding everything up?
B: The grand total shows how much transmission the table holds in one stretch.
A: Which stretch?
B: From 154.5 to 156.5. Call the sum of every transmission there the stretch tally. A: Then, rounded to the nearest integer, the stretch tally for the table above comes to 21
